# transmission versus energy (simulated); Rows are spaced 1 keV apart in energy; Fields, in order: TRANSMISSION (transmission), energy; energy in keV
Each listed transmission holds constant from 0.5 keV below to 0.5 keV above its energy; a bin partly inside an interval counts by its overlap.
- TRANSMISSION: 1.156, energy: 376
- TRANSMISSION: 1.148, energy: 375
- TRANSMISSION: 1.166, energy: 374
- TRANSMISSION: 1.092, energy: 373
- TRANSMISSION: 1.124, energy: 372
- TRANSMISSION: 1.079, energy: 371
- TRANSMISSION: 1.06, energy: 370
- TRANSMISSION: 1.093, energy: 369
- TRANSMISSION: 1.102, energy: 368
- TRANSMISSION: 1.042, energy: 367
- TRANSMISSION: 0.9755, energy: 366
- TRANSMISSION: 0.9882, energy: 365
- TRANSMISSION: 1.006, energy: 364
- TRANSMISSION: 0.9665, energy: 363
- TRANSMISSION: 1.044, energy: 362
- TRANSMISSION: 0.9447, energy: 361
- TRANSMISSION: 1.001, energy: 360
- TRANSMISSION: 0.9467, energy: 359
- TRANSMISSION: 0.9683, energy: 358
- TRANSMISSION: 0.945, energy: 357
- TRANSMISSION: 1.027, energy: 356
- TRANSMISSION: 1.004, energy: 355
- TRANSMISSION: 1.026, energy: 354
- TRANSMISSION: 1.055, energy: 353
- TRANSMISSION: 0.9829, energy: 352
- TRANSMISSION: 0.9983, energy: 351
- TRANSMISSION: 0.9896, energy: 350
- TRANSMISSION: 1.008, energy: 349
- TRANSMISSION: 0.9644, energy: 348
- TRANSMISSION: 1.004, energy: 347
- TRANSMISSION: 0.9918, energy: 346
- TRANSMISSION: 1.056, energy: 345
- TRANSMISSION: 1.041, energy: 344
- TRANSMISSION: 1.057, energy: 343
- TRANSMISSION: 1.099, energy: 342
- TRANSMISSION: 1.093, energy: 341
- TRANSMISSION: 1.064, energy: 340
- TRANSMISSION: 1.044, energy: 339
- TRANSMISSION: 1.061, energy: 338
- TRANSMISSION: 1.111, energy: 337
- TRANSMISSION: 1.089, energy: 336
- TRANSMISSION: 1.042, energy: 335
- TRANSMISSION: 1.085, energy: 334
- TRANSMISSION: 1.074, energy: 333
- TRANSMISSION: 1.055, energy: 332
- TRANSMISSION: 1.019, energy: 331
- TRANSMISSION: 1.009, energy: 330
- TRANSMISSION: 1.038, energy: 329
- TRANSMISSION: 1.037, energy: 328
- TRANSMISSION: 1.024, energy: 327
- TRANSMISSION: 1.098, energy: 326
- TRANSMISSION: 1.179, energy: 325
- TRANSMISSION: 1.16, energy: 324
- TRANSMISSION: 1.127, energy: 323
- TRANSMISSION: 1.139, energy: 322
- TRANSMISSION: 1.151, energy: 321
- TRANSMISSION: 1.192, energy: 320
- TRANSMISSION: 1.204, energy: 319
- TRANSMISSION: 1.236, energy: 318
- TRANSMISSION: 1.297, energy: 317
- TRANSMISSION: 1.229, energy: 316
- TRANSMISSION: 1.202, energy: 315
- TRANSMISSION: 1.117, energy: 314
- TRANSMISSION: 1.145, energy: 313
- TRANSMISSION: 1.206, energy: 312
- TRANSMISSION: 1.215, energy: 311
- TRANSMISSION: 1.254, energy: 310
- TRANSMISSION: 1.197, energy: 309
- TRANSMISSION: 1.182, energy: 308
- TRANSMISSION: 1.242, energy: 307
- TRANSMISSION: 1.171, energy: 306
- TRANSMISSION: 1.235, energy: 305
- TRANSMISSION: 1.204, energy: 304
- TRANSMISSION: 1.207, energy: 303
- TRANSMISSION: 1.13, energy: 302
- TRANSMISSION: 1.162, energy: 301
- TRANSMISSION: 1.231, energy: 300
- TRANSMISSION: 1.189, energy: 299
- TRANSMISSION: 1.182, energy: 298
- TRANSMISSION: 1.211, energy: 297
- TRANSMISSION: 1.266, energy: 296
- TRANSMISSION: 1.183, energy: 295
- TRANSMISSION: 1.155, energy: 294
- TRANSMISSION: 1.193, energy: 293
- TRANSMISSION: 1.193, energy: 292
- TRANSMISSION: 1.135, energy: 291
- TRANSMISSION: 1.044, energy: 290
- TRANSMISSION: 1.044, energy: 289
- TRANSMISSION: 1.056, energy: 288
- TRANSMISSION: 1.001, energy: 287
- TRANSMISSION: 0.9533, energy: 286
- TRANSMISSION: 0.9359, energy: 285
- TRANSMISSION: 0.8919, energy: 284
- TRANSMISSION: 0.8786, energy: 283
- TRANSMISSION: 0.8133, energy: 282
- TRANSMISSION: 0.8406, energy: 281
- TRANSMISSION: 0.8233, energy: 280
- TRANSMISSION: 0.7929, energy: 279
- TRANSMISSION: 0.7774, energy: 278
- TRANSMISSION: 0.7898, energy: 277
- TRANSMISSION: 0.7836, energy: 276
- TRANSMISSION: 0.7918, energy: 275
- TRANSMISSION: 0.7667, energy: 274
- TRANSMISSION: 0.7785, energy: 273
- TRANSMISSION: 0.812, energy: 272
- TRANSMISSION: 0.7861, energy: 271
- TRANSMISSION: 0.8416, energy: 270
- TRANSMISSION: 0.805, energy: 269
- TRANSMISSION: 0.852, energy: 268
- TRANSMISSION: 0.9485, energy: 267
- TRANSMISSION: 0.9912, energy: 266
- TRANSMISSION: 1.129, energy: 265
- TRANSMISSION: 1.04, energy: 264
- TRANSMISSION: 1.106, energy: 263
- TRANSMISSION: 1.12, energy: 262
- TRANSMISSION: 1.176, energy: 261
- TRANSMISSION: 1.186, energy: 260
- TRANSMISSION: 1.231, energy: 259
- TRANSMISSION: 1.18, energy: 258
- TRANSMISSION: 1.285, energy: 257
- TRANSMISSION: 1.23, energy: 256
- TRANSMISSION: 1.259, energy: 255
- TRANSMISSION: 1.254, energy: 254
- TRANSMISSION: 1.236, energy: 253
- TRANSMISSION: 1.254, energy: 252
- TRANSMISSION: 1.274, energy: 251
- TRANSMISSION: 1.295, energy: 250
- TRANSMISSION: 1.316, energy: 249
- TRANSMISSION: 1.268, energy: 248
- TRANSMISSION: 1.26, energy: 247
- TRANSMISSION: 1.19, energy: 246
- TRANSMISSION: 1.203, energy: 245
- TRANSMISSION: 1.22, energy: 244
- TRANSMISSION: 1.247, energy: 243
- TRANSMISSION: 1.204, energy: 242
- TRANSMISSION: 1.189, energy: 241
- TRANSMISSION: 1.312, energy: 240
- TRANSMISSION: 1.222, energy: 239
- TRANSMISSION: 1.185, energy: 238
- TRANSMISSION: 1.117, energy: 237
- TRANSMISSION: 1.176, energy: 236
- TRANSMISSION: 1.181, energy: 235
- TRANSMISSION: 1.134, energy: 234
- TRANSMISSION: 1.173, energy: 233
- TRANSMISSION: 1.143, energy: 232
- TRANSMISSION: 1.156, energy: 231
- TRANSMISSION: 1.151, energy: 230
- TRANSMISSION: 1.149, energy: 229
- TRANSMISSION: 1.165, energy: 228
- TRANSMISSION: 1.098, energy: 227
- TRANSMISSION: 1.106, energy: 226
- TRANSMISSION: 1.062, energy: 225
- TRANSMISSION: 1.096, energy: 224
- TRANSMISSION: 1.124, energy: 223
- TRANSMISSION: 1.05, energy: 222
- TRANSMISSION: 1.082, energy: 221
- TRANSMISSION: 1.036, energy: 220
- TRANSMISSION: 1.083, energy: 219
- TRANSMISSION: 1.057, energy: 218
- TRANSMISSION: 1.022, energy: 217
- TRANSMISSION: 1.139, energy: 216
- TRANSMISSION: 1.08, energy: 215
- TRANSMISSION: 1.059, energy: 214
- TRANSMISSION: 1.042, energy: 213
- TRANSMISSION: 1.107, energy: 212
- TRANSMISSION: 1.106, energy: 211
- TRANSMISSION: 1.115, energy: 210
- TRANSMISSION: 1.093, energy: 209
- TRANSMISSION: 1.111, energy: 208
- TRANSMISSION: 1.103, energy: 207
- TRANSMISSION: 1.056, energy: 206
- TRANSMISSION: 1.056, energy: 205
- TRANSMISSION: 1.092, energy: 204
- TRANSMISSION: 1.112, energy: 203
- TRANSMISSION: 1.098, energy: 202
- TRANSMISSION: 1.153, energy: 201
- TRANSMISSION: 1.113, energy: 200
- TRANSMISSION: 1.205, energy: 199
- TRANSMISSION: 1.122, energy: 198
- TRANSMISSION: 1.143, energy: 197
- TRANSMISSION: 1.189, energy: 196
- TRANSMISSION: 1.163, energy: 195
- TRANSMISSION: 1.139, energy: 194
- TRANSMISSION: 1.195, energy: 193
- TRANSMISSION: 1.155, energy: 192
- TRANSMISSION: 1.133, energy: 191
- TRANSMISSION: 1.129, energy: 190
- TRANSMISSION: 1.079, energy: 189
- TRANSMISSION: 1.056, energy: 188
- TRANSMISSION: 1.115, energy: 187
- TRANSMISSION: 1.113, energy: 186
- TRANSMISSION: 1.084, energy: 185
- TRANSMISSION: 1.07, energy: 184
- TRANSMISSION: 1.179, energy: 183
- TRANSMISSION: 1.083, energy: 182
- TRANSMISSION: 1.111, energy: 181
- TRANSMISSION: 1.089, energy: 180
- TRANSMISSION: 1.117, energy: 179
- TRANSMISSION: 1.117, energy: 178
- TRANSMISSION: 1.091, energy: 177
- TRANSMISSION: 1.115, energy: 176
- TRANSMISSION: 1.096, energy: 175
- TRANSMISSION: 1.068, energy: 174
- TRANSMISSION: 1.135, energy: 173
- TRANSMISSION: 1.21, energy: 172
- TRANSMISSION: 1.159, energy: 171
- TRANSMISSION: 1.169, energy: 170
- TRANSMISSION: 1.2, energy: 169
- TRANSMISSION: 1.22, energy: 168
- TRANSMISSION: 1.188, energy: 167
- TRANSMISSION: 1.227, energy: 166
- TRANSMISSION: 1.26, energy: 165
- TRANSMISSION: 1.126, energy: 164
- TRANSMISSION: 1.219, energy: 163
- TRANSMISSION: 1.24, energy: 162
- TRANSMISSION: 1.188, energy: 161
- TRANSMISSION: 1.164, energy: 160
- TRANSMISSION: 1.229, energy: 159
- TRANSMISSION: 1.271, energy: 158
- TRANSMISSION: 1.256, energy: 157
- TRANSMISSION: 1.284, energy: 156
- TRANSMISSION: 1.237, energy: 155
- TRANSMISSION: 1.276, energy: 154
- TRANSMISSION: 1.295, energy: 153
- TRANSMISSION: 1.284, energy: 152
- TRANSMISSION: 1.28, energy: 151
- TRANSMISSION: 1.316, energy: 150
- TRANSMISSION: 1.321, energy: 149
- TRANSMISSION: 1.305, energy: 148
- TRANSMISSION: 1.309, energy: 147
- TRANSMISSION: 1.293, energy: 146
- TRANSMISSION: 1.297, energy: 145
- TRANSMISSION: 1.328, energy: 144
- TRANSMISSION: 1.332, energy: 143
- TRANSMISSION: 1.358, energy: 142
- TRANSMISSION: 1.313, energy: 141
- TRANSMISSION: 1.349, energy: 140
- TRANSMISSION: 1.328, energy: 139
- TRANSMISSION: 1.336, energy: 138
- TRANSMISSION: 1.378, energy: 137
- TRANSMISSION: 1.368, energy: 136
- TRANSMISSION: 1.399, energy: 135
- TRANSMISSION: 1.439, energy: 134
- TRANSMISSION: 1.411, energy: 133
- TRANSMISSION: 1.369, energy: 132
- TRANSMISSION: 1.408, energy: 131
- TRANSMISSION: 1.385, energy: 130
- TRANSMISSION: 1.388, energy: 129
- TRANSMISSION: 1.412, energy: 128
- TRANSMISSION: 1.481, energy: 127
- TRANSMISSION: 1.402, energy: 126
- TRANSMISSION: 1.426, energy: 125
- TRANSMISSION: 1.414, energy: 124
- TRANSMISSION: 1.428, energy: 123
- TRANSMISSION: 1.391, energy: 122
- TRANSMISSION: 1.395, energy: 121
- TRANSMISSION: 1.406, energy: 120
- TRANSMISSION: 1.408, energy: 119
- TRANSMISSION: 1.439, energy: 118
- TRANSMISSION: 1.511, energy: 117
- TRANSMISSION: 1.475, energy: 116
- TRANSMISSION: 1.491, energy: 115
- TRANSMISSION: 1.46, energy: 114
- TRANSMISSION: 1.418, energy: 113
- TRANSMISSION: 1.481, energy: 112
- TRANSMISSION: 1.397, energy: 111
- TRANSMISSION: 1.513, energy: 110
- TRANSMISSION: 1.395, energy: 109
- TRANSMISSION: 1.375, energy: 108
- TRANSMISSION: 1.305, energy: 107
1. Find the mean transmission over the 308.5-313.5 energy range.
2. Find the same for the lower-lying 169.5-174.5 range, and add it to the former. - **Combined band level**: 2.35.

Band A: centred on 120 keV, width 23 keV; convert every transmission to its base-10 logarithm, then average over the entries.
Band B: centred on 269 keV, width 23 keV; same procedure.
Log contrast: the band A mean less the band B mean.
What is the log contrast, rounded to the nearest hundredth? 0.19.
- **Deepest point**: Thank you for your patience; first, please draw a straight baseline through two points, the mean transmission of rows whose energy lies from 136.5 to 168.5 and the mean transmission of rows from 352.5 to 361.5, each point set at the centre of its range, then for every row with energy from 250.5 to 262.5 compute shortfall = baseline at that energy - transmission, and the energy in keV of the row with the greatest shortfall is 262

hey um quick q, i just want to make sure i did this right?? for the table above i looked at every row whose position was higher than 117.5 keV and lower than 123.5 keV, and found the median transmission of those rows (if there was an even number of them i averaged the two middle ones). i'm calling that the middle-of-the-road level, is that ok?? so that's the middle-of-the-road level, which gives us 1.41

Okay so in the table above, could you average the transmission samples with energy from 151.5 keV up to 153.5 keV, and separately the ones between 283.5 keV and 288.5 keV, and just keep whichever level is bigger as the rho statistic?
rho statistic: 1.29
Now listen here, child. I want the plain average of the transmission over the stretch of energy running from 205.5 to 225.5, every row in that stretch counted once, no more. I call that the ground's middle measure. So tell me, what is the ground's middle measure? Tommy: 1.08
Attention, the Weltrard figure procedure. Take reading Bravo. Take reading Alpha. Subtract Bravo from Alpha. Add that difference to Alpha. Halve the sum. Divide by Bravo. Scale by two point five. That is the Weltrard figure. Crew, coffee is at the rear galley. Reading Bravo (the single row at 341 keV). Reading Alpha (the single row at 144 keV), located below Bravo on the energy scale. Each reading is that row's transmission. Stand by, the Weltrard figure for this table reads 1.8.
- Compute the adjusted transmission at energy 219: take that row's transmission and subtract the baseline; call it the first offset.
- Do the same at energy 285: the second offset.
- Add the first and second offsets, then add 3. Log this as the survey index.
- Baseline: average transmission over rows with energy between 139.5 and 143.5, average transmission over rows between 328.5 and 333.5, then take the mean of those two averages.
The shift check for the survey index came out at 2.64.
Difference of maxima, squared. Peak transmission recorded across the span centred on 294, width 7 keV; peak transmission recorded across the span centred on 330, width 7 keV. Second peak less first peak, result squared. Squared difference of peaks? 0.037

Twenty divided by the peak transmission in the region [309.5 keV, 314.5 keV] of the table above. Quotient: 15.9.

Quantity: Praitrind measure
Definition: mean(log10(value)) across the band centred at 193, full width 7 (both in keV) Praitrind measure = 0.063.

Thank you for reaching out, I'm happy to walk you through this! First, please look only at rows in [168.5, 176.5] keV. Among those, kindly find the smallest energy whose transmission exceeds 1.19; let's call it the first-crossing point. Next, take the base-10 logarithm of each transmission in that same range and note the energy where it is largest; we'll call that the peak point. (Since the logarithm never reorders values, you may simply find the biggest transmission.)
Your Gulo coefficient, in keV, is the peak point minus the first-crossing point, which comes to 3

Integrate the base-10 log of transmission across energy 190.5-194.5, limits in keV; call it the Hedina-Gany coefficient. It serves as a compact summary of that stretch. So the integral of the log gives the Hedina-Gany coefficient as 0.3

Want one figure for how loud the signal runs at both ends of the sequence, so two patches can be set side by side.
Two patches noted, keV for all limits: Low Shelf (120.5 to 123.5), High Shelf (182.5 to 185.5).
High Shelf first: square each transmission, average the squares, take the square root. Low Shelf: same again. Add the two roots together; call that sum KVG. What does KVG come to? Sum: 2.52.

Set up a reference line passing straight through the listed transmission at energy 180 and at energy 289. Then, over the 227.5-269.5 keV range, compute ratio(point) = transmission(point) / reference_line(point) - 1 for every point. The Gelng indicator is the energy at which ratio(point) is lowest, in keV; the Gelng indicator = 269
